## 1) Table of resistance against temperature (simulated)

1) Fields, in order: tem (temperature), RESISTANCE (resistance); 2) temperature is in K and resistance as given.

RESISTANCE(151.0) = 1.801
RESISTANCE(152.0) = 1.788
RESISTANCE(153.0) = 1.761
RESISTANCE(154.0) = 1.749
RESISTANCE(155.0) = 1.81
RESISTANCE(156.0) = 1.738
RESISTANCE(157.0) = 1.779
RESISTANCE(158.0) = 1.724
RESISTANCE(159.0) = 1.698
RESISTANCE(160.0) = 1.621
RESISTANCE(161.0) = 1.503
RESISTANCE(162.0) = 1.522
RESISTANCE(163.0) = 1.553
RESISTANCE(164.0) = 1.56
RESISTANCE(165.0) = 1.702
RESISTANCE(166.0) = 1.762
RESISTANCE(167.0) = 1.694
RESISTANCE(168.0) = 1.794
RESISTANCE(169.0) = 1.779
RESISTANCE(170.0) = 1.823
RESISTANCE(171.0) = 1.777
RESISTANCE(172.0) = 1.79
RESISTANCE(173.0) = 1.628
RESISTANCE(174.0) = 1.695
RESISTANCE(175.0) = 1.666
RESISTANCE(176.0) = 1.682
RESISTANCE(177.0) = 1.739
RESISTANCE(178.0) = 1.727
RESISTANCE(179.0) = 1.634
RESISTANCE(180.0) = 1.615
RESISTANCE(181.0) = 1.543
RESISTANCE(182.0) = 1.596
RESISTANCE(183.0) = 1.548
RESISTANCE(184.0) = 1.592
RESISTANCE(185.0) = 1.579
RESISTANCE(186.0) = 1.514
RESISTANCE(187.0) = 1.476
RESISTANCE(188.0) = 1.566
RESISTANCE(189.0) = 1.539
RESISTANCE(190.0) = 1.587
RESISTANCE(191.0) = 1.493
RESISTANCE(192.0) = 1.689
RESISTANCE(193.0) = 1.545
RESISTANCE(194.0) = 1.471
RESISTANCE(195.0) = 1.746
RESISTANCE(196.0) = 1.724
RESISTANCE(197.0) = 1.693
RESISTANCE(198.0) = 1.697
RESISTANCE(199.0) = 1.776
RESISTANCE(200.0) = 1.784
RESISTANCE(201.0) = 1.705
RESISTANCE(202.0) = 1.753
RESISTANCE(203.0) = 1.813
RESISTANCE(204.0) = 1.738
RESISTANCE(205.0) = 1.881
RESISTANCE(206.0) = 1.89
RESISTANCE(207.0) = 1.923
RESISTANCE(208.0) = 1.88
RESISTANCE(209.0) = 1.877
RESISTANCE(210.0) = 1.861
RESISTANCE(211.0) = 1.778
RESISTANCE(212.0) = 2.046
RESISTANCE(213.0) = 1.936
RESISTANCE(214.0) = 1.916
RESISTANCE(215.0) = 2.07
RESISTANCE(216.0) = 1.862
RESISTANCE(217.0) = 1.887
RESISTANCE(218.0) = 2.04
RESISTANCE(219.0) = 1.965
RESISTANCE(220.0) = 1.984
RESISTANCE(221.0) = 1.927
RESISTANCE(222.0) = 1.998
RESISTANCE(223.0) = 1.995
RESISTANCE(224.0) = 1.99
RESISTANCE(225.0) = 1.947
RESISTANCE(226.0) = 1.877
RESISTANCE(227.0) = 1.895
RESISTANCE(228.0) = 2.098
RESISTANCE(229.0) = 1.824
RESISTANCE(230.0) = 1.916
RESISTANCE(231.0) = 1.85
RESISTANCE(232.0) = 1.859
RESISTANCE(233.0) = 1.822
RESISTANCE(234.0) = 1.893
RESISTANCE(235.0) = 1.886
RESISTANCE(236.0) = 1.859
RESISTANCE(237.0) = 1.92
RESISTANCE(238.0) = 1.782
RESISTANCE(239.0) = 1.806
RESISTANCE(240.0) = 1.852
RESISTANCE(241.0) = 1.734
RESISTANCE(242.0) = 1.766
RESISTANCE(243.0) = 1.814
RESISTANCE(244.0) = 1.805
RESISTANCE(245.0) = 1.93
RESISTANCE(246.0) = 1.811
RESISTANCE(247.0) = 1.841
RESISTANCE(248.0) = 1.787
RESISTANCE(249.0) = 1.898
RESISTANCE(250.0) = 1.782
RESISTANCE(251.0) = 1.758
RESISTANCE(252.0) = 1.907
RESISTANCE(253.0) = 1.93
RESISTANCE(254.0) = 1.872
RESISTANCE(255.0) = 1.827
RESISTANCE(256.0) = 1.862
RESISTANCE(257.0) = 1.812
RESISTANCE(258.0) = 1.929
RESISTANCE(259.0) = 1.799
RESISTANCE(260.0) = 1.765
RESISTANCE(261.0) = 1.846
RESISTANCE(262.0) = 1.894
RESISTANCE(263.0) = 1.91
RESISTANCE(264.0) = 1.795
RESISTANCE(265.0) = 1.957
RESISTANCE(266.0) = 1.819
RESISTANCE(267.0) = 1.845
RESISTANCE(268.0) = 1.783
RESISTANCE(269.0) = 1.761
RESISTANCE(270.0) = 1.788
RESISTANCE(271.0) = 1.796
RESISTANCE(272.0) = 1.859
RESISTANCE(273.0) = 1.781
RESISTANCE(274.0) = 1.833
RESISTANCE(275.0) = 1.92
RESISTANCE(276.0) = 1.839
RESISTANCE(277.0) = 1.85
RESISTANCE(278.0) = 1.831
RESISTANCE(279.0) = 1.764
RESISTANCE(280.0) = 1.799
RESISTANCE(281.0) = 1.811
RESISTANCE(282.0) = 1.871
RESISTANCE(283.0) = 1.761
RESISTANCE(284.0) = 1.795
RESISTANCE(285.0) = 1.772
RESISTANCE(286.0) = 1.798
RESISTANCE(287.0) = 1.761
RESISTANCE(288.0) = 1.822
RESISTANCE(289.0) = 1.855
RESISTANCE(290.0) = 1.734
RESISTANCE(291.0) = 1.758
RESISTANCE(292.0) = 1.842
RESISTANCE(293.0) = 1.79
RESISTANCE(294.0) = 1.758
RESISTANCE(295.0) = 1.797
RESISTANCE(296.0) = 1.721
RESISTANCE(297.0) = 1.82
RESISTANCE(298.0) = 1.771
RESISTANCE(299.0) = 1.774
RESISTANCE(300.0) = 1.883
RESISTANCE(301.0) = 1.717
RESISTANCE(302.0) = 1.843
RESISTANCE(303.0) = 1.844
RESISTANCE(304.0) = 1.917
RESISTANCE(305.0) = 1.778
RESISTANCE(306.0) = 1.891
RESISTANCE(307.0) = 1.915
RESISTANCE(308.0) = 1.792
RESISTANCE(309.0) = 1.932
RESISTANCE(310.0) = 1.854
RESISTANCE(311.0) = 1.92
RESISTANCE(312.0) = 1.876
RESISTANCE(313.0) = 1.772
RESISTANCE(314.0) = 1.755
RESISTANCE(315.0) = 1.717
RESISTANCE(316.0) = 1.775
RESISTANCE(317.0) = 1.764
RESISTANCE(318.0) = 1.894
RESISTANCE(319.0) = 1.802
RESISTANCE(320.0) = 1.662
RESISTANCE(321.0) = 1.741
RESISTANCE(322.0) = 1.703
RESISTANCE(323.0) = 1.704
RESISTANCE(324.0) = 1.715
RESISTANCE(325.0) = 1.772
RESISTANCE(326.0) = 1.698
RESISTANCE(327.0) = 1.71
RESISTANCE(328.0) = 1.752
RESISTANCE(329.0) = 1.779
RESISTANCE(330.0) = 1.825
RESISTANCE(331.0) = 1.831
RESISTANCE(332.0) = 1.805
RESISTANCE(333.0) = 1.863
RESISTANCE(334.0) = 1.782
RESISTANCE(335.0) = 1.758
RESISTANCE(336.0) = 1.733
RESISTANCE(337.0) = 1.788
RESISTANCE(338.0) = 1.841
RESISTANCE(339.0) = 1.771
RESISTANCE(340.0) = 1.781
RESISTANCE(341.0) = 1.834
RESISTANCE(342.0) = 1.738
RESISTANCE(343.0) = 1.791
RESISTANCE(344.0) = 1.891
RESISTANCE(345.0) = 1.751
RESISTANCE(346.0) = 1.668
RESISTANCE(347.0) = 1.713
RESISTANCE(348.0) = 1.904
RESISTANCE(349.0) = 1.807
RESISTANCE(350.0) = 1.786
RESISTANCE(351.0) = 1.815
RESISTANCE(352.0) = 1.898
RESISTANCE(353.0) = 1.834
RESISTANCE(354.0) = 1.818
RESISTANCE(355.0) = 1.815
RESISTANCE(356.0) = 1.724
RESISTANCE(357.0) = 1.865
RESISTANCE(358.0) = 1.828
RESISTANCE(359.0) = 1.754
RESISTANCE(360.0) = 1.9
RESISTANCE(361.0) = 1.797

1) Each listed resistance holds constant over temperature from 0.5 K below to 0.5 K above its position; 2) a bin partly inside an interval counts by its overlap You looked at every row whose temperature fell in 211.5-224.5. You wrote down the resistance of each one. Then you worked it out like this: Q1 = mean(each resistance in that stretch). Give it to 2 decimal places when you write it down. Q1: 1.97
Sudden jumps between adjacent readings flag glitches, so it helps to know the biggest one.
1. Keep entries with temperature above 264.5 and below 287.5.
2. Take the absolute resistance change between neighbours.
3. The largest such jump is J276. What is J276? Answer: 0.14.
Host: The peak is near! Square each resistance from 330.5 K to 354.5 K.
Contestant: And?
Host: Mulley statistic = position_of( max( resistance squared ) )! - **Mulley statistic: 348.0 K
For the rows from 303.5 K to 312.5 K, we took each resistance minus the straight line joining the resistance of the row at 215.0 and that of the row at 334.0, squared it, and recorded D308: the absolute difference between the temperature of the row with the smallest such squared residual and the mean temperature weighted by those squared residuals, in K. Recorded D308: 2.1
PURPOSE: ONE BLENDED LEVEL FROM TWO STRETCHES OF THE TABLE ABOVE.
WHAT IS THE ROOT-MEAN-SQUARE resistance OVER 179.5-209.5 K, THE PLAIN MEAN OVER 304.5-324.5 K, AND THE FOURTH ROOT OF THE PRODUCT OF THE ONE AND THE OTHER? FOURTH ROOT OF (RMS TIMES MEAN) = 1.32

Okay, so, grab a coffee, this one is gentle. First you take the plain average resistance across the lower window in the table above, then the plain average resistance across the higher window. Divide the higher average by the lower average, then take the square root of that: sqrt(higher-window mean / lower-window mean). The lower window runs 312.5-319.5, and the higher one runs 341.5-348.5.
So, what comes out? 1.00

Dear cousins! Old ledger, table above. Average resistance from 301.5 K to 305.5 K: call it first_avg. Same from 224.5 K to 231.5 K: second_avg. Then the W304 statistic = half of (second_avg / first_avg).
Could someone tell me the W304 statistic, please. 0.519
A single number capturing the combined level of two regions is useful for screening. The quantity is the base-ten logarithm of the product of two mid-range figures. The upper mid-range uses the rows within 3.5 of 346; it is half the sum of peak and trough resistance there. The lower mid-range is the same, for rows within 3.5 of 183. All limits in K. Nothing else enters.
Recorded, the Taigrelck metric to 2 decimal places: 0.45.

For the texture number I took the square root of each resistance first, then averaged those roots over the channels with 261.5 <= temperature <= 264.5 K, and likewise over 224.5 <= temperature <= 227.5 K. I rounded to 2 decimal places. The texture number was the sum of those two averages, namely 2.75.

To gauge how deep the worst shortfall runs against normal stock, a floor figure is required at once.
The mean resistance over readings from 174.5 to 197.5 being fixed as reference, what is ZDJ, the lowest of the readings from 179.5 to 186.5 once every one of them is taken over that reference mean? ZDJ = 0.94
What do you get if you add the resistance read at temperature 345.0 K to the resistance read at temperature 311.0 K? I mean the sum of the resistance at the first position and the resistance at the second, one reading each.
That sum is 3.67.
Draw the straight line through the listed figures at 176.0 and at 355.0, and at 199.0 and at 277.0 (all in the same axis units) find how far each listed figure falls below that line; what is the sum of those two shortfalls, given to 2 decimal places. -0.17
